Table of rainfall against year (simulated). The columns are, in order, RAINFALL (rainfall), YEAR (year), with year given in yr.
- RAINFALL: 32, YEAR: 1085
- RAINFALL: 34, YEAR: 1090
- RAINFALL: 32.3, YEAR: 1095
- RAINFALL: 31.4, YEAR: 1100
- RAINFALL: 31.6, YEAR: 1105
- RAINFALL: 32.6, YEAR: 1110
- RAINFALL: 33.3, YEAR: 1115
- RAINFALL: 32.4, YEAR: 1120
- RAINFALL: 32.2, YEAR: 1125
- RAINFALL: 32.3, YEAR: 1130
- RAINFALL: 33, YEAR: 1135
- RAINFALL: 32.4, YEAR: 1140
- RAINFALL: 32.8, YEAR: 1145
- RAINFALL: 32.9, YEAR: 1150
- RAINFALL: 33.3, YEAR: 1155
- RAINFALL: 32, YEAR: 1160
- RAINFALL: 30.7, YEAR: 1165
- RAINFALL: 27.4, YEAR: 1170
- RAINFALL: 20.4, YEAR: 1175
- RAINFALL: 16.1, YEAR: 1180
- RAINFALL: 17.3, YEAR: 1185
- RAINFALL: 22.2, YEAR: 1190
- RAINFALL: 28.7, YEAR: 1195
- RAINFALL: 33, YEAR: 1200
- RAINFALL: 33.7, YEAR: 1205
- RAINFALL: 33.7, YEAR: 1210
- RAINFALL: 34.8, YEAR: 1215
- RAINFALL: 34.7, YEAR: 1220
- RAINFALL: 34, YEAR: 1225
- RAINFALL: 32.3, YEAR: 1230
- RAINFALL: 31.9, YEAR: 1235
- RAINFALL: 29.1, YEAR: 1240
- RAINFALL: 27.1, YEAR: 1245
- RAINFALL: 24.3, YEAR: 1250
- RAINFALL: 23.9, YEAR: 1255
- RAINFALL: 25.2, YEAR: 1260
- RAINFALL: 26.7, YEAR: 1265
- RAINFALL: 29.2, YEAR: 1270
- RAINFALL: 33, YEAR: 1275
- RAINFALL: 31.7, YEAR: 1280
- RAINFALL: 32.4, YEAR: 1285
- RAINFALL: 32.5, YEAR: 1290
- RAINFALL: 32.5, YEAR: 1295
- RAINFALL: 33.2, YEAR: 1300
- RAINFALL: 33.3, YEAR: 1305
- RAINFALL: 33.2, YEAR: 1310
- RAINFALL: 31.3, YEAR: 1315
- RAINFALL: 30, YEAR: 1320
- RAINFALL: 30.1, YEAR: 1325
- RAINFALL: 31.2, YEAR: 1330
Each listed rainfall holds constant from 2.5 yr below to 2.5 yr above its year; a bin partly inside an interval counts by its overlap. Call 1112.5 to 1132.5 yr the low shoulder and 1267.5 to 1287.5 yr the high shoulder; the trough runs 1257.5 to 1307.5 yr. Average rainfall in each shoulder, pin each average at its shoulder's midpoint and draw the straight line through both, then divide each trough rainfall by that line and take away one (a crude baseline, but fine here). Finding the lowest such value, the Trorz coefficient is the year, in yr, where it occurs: 1260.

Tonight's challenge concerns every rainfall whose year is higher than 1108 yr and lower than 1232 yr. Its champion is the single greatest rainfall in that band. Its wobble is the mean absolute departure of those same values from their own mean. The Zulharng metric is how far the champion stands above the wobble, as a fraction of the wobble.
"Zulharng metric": 8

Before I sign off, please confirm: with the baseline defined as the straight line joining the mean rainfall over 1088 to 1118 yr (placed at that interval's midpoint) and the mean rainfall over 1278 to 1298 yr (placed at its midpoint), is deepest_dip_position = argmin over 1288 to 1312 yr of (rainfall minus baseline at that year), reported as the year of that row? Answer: 1290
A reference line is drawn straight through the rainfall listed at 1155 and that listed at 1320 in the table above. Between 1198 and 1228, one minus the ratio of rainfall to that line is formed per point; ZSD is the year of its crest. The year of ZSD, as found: 1200 yr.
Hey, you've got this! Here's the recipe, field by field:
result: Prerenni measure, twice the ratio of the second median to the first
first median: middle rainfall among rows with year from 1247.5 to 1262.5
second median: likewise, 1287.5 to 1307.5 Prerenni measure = 2.7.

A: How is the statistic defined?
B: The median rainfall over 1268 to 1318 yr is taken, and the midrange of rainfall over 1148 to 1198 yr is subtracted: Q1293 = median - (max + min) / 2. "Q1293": 7.8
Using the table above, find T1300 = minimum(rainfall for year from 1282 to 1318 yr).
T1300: 31.3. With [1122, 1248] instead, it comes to 16.1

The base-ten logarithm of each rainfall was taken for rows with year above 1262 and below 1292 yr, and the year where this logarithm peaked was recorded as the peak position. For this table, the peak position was 1275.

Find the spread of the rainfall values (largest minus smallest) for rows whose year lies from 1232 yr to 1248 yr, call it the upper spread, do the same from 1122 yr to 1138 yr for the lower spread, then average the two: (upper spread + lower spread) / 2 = 2.8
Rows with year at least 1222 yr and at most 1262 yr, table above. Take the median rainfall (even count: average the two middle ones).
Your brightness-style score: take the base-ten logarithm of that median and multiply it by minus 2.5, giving -3.62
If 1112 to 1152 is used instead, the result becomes -3.78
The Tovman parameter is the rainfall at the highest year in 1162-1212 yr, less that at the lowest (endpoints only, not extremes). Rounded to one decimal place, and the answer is 3.0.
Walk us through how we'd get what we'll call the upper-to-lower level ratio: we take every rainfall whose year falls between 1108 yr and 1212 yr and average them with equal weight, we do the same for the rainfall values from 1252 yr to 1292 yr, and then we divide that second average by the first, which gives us 0.99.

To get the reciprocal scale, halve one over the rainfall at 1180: 0.0311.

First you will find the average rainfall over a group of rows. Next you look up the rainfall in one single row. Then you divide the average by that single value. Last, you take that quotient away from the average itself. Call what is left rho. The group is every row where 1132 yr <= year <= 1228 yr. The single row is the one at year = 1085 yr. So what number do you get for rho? 28.7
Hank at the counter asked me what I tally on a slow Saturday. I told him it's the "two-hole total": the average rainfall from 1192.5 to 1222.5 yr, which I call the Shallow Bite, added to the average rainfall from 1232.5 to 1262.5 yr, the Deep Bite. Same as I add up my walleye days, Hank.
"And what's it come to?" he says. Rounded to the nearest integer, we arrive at 60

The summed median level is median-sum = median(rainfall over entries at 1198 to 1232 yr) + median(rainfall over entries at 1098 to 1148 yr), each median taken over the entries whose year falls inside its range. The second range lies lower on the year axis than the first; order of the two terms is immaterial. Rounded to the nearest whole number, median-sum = 66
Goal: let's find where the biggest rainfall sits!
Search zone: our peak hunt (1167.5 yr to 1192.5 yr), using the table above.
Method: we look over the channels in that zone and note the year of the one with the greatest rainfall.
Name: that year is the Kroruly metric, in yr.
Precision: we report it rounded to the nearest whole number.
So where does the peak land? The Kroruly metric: 1170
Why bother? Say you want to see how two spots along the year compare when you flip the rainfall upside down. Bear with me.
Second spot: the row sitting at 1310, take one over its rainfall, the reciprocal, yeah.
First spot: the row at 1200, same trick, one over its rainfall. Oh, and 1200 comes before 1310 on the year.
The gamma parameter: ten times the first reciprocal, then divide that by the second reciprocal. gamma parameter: 10.1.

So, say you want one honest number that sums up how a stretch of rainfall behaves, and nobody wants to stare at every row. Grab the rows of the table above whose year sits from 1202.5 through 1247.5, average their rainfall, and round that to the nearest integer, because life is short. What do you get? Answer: 32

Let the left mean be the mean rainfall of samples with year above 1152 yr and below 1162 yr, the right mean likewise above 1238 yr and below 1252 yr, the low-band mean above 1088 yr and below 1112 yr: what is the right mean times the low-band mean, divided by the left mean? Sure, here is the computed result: 27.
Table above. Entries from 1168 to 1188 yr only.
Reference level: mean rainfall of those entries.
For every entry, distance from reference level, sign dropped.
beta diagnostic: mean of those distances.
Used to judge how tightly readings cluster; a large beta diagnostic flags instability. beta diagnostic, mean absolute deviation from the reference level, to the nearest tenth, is 3.6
